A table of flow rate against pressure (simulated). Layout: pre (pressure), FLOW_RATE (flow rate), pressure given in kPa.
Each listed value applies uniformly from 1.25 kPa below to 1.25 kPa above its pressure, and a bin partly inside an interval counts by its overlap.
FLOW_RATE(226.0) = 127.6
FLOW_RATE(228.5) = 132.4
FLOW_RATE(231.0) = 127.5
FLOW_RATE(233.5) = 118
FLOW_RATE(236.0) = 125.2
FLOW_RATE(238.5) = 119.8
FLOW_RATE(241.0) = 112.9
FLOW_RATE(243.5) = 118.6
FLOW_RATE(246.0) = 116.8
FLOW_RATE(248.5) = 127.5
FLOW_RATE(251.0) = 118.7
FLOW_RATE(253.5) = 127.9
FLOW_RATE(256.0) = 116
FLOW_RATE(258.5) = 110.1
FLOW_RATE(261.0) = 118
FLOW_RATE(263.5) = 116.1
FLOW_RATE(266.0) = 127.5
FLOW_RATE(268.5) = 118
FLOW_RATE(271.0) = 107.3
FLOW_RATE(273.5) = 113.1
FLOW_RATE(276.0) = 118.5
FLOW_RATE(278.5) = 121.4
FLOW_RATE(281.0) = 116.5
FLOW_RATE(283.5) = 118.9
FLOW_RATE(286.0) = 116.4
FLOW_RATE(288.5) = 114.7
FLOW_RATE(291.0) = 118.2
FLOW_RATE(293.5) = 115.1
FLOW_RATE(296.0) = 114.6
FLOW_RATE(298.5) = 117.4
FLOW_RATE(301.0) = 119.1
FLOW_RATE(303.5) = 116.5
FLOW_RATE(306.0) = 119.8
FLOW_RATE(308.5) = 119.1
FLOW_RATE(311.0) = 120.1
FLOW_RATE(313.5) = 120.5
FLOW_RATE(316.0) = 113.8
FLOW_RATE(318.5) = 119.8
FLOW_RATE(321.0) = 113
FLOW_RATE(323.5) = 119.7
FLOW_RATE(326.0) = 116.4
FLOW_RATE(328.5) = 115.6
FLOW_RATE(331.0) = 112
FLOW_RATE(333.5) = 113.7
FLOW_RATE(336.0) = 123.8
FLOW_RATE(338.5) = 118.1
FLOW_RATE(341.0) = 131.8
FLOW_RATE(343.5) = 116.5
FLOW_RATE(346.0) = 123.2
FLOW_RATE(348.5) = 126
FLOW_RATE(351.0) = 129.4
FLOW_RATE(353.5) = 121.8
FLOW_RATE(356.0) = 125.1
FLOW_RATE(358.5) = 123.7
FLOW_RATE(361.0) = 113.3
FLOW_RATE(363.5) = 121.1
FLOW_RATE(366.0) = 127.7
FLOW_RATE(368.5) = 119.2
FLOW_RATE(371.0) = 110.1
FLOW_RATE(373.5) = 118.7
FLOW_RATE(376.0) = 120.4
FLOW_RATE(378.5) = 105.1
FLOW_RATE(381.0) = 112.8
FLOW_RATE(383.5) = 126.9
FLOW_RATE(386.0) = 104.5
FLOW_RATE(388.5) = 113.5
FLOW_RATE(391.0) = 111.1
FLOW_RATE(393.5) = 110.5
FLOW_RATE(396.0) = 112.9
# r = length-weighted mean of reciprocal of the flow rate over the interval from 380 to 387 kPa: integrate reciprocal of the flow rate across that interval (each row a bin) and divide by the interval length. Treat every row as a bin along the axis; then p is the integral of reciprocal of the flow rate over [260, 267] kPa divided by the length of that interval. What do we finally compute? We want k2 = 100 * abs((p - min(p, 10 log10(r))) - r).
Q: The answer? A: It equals 2058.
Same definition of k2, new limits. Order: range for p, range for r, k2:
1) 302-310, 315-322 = 2063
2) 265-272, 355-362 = 2081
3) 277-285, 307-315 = 2078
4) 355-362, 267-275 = 2054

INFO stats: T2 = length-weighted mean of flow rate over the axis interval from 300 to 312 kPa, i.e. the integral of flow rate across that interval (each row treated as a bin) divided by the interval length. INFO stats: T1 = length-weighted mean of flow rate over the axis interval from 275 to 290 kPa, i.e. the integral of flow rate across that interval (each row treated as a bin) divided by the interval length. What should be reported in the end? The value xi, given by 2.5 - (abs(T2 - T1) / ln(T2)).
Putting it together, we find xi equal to 2.3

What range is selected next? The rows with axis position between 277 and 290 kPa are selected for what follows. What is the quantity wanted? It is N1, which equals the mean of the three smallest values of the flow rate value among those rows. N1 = 116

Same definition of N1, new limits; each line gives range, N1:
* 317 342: 113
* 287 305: 115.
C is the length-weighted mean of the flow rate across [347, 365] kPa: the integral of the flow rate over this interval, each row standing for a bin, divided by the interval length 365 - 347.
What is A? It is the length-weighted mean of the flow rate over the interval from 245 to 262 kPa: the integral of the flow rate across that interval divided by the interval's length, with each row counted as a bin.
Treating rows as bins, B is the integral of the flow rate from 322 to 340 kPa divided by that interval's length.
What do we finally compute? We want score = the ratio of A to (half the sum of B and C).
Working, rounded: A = 119.3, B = 117.2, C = 123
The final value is 0.99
